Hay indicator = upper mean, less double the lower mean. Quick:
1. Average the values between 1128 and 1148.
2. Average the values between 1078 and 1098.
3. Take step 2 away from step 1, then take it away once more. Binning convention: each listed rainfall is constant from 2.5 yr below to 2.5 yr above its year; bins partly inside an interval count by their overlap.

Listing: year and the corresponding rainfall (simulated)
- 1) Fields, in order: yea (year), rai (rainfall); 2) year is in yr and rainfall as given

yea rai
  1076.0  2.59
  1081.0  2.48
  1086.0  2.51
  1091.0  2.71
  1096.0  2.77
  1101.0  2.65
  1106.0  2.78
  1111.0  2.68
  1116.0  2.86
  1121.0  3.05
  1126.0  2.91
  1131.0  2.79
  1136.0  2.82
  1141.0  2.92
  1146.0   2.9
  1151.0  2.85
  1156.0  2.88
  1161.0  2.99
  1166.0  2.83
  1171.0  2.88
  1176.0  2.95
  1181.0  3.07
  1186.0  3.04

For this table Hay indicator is -2.4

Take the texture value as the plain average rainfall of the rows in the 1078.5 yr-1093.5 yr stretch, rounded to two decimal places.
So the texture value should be 2.57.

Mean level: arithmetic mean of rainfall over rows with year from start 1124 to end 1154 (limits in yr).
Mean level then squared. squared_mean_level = 8.21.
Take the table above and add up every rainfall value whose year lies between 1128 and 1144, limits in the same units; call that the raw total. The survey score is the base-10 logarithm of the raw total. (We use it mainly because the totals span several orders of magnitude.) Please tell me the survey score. 0.931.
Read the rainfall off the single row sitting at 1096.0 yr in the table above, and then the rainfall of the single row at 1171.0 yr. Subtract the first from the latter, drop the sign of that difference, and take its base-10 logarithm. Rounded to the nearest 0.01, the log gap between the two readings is -0.96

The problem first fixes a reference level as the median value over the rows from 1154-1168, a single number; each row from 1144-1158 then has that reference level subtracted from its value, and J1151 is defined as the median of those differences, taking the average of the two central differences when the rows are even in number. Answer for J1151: 0.00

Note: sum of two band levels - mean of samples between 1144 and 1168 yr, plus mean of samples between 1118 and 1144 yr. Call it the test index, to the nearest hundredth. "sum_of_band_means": 5.79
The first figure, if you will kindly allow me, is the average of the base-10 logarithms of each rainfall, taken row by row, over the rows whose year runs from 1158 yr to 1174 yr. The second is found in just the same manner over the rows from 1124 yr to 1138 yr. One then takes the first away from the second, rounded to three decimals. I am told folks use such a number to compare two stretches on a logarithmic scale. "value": -0.009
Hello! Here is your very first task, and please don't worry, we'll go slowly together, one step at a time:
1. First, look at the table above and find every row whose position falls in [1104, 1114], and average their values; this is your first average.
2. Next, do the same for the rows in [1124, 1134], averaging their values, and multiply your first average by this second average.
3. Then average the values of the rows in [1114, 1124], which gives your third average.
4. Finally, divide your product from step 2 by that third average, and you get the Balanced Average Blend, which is 2.63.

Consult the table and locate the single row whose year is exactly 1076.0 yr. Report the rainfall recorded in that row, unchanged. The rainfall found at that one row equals 2.59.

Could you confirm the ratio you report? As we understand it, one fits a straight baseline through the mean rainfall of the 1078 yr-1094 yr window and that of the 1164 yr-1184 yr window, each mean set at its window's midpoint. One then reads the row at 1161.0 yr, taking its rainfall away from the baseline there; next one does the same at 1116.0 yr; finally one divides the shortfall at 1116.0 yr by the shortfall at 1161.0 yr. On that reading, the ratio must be 2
